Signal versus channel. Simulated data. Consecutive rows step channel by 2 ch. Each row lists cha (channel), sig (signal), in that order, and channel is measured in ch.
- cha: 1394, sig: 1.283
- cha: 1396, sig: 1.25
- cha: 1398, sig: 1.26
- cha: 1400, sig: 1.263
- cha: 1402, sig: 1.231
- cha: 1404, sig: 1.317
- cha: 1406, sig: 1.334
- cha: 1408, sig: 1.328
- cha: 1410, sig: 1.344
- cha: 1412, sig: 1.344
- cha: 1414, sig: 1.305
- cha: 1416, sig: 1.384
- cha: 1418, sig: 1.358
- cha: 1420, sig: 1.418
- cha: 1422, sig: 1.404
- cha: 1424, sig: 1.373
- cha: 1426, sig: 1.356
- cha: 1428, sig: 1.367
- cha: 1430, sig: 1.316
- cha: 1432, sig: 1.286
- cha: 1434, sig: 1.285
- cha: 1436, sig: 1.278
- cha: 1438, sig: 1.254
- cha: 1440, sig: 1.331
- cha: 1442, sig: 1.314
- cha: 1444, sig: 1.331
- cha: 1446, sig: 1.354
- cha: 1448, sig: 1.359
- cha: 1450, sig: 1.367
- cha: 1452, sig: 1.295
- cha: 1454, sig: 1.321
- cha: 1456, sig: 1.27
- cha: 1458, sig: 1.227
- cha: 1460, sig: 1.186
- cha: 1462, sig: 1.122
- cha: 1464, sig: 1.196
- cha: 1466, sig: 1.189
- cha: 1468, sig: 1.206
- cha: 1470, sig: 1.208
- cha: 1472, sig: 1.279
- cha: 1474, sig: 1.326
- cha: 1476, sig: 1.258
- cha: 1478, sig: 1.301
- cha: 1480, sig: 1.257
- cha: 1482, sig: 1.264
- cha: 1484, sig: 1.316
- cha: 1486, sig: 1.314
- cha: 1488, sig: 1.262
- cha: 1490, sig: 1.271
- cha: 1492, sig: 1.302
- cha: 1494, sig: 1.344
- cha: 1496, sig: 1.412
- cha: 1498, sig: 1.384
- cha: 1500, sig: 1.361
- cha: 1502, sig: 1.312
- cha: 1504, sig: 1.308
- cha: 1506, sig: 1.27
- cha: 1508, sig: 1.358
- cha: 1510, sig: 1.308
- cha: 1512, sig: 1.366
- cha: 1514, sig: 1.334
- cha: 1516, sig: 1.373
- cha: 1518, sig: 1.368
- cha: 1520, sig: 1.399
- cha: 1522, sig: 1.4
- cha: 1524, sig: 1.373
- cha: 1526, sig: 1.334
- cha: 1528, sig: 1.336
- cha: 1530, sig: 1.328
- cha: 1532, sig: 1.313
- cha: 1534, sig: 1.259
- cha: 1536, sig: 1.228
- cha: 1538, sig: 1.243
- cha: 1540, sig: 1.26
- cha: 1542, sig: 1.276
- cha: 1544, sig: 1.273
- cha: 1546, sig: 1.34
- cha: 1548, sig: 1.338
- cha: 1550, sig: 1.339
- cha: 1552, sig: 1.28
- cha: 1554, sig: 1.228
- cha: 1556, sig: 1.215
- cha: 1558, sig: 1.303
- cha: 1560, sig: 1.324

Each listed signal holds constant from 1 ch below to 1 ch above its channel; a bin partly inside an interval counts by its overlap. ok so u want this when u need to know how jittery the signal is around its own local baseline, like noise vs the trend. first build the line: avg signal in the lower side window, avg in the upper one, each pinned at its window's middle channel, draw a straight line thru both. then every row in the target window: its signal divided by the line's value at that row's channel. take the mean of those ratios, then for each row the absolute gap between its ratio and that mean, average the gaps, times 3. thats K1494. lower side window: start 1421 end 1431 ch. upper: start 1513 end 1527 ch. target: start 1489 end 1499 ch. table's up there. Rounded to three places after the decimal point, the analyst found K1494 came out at 0.098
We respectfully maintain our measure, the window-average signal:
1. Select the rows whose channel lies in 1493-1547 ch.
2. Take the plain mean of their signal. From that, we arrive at 1.33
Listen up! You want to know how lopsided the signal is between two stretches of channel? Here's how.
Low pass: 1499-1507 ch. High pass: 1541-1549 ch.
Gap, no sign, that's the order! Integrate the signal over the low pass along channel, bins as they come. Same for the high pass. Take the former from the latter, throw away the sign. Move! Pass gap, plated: 0.05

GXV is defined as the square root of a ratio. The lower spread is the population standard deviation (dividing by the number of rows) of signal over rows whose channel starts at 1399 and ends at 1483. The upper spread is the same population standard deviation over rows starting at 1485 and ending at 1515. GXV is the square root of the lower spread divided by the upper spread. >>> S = 1.23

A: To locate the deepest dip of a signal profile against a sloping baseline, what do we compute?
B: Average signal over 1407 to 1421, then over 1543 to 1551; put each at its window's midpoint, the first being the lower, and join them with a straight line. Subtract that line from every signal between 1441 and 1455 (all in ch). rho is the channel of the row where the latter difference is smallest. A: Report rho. 1452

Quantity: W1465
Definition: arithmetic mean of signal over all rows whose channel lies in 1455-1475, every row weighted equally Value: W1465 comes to 1.221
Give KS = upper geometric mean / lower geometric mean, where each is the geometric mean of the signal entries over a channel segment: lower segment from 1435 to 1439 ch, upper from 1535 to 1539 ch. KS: 0.98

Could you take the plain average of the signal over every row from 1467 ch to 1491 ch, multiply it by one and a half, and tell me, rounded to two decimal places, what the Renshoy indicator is 1.91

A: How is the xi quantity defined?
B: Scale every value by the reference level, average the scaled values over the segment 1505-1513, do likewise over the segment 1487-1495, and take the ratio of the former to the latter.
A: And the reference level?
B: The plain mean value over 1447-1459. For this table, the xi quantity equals 1.02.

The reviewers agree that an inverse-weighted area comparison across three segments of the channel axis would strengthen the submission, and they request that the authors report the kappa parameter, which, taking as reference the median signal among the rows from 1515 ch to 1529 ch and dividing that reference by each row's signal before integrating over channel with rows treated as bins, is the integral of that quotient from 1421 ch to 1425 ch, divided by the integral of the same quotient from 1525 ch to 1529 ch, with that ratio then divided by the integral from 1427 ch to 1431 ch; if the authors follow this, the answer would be 0.235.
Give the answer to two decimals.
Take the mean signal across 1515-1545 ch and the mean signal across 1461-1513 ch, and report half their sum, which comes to 1.30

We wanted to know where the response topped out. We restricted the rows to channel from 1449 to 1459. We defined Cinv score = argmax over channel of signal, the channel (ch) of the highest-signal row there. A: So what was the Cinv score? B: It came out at 1450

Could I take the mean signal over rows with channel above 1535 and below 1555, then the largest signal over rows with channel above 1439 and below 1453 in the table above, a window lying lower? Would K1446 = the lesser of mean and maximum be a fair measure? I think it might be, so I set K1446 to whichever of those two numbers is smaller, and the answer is 1.28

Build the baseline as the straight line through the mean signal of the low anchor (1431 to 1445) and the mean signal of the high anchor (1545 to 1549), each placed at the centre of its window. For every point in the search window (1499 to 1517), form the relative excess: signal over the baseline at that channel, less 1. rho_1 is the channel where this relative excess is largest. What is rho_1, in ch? 1516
